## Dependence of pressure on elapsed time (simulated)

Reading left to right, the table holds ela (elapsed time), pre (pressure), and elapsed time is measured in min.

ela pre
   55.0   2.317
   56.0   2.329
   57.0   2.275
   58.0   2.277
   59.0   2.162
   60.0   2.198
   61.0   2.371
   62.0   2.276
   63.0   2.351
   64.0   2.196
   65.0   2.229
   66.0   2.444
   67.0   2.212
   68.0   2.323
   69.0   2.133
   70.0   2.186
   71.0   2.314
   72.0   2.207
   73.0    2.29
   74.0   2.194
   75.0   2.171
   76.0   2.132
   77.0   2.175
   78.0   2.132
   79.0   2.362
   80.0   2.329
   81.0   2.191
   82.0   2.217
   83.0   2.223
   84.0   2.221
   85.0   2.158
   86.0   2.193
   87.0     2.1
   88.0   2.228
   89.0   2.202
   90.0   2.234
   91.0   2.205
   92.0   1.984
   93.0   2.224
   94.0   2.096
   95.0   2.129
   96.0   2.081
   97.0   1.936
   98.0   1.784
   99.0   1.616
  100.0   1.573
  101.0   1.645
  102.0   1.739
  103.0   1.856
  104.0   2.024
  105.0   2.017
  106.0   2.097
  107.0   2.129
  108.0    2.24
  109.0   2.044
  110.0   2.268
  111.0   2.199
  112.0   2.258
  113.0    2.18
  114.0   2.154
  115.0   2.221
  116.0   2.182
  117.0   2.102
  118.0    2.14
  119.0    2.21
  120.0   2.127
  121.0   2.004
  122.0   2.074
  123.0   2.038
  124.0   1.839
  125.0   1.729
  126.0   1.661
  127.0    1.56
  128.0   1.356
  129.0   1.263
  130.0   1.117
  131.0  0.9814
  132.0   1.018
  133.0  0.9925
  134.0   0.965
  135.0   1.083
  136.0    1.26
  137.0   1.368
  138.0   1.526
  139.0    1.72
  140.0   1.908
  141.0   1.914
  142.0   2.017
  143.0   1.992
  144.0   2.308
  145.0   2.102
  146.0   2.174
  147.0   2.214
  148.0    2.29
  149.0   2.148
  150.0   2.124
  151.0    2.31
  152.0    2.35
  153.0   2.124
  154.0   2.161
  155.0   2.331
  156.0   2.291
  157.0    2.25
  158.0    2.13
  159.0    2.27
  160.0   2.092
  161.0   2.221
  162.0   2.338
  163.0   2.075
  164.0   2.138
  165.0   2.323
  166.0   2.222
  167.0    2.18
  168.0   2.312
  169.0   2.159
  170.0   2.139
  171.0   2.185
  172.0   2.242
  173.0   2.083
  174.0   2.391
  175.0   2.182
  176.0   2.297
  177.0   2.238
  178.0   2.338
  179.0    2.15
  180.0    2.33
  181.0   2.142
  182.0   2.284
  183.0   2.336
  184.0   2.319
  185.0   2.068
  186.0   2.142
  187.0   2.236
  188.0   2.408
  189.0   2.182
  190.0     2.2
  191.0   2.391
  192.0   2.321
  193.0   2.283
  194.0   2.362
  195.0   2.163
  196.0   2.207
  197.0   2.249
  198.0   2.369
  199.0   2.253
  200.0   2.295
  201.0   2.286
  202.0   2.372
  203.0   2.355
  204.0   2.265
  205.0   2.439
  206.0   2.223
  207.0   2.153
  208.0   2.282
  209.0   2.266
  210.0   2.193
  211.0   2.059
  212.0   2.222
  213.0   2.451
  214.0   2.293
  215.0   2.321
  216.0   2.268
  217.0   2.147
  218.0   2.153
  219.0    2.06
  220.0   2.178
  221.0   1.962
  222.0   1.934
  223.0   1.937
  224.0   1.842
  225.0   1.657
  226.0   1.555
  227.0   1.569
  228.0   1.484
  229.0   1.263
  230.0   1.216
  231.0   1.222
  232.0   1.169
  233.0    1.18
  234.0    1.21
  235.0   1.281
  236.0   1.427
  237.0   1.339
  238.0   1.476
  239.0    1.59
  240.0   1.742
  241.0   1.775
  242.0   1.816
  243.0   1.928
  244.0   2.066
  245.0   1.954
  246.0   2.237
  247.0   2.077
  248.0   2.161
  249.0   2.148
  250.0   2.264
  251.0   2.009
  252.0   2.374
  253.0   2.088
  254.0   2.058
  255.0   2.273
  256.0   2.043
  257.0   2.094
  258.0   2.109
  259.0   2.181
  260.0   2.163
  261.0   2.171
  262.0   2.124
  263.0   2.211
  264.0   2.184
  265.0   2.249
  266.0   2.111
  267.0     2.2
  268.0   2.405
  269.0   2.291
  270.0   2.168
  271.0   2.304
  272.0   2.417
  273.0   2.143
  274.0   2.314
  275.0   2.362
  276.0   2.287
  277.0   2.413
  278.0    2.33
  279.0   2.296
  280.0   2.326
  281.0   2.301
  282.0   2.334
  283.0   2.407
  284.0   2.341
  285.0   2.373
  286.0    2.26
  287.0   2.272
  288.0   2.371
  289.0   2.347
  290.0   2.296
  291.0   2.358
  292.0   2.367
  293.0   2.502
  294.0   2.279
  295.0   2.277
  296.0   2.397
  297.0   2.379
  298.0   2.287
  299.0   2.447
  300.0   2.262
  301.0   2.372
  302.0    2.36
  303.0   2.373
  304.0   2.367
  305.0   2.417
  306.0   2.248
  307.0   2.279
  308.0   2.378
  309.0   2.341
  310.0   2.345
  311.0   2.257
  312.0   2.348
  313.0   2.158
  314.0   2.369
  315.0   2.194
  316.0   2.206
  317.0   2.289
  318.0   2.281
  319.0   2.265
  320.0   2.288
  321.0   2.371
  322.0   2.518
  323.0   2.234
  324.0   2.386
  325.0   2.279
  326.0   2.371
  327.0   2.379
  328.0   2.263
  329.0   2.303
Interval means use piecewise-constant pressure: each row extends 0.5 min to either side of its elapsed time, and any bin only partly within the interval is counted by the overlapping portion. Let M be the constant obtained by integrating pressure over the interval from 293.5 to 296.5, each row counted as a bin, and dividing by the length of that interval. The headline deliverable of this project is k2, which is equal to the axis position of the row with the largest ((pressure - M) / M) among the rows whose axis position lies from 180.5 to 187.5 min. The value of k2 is 183.0 min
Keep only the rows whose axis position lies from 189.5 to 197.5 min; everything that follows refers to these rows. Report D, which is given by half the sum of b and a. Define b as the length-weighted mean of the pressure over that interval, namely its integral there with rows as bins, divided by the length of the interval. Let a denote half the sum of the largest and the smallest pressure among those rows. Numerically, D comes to 2.27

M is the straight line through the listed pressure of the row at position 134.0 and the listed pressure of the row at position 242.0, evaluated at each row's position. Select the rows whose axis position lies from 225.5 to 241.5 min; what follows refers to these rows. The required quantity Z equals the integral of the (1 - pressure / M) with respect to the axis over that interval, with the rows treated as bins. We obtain 3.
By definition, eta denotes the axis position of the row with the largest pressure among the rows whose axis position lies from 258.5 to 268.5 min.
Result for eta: 268.0 min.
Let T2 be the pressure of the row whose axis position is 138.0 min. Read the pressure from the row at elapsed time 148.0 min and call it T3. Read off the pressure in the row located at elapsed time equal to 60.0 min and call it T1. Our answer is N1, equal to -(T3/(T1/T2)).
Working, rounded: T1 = 2.198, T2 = 1.526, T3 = 2.29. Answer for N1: -1.6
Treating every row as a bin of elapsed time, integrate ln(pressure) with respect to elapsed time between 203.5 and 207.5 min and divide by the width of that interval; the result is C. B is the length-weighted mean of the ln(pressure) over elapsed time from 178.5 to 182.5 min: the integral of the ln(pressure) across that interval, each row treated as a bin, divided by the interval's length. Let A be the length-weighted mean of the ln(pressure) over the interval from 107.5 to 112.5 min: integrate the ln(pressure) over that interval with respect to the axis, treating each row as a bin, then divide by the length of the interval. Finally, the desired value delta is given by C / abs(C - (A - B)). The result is 0.99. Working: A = 0.79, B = 0.80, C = 0.819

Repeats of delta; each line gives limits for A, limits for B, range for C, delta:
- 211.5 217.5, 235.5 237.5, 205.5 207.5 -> 2.78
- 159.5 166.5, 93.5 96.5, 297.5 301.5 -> 1.06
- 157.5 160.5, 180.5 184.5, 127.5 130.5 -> 0.82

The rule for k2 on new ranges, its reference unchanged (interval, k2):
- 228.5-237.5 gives 236.0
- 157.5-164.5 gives 162.0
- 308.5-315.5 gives 314.0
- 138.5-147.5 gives 144.0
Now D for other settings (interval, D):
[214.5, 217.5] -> 2.24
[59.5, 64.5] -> 2.28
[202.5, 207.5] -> 2.29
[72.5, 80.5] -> 2.24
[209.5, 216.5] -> 2.26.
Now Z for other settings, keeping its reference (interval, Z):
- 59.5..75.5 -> -66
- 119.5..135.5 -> -10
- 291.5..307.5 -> -1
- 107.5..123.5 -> -26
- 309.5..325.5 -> 1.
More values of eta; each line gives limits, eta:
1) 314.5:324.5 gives 322.0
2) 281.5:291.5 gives 283.0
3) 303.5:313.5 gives 305.0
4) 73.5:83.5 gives 79.0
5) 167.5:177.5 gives 174.0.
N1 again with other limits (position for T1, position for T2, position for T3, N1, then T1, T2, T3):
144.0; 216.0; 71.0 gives -2.3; 2.308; 2.268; 2.314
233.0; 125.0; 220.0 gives -3.2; 1.18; 1.729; 2.178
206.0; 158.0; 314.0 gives -2.3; 2.223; 2.13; 2.369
